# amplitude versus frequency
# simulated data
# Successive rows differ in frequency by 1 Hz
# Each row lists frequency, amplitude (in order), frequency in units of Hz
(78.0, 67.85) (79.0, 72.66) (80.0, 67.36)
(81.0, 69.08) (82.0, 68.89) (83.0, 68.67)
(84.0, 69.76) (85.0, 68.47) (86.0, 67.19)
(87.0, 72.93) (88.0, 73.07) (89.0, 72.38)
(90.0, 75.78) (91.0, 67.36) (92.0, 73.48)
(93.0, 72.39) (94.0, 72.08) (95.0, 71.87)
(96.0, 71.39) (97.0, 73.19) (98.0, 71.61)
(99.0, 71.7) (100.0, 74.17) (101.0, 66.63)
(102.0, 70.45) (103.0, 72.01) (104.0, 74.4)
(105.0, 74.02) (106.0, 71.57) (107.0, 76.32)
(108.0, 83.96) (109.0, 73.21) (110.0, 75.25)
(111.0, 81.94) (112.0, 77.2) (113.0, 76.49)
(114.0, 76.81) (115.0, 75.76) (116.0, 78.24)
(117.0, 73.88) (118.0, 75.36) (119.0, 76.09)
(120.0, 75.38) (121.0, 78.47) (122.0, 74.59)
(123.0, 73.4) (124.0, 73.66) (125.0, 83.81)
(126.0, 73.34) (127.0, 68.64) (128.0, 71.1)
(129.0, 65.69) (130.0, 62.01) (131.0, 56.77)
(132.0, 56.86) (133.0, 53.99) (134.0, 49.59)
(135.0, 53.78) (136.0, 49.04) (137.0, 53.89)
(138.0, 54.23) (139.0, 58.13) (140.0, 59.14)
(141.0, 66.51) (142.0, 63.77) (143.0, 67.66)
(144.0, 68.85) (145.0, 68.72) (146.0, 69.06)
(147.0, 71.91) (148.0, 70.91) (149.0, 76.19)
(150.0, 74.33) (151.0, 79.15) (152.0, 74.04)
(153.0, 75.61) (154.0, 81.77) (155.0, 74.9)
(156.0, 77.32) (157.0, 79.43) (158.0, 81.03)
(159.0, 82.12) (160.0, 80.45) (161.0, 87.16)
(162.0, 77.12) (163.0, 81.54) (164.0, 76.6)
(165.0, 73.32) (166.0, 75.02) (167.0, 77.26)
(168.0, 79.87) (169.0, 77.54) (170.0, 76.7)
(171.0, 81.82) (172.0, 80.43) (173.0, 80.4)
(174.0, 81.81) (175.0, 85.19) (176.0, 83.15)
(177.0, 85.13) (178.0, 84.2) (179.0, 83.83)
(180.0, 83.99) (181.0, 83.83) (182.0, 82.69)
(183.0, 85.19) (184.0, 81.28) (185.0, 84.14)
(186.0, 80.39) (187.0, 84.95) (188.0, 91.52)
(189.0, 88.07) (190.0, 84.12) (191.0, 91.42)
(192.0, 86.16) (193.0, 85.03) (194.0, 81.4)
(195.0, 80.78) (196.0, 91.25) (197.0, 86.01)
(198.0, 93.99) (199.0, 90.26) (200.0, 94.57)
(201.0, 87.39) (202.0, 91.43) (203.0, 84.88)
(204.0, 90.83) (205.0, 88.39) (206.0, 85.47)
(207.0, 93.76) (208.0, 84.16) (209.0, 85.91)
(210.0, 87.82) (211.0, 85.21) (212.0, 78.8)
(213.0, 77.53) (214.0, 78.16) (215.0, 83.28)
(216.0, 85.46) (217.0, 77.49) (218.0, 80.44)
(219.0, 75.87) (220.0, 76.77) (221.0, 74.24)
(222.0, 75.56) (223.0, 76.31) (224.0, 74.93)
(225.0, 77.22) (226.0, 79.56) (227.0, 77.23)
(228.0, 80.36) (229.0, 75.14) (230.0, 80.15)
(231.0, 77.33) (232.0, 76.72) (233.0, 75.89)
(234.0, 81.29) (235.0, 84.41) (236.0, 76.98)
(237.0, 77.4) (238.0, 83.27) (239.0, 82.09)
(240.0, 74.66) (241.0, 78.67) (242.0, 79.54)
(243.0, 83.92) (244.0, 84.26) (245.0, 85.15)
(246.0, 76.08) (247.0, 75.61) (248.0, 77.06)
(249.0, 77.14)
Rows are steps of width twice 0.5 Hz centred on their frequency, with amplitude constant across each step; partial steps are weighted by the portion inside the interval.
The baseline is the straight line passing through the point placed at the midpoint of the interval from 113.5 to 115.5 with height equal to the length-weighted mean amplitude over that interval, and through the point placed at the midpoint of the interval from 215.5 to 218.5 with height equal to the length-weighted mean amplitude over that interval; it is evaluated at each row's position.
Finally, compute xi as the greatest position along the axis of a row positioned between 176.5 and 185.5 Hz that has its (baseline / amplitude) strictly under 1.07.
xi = 185.0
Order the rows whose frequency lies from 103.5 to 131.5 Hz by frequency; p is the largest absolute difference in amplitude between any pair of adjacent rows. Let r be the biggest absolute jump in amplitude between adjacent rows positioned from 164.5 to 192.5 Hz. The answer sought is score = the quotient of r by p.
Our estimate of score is 0.68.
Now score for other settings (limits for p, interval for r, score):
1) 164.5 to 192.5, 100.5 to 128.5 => 1.47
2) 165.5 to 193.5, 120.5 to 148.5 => 1.43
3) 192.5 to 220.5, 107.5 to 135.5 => 1.03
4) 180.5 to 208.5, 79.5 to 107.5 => 0.80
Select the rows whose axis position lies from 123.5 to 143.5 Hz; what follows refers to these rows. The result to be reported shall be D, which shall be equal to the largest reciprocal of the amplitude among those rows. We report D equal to 0.0204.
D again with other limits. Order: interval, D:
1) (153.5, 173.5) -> 0.0136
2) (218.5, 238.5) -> 0.0135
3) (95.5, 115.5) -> 0.0150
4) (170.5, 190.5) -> 0.0124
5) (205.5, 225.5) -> 0.0135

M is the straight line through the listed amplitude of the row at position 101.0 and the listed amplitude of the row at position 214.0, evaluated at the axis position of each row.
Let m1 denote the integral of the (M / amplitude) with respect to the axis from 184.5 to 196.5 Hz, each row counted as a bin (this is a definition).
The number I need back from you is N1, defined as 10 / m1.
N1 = 0.94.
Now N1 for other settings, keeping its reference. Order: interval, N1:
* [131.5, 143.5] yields 0.67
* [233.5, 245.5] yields 0.83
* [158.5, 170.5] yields 0.90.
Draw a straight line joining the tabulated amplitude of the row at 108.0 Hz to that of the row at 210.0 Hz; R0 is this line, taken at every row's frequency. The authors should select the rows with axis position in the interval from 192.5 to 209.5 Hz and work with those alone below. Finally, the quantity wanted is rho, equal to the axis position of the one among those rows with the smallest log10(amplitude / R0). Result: 195.0 Hz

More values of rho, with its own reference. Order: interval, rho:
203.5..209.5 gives 208.0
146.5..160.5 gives 148.0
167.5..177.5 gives 170.0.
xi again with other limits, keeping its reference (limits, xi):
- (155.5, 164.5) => 164.0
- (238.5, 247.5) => 245.0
